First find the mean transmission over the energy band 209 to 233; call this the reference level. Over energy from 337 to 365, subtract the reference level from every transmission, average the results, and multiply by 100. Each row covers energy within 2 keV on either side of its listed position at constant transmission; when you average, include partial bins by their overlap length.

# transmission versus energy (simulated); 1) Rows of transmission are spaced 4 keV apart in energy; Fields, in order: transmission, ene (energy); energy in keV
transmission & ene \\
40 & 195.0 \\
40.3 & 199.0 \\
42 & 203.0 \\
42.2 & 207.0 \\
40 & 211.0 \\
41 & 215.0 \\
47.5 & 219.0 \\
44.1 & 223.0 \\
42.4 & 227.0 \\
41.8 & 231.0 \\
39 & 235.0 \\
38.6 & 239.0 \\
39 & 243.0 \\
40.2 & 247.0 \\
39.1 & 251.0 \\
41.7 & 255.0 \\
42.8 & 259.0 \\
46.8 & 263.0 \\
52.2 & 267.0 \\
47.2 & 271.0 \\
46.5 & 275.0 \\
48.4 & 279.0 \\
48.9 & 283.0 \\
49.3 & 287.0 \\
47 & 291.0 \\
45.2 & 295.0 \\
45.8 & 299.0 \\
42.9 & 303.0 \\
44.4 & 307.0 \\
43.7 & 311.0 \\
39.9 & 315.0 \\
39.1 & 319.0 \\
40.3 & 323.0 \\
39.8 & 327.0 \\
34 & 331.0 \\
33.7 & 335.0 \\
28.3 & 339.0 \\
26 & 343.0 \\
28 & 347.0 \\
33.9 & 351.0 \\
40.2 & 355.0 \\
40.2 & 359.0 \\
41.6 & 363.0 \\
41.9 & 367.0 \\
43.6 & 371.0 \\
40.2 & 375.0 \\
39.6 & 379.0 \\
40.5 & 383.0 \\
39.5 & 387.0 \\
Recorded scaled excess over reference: -877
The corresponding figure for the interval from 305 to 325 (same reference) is -132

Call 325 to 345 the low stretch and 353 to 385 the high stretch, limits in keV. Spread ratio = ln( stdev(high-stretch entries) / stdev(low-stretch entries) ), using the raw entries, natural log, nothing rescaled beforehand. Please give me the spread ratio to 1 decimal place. -1.4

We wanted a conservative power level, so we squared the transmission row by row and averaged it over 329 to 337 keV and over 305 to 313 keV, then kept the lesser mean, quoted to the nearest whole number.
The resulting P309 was 1146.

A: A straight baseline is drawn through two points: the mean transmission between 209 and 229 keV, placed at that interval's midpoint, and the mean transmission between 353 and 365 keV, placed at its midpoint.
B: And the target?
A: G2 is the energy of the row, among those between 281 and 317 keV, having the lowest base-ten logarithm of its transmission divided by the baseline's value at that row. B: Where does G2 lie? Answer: 315.0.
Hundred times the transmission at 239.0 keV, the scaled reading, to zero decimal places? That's 3860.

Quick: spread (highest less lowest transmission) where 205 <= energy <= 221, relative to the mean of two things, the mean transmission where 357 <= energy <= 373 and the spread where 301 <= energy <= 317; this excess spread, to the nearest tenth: -15.7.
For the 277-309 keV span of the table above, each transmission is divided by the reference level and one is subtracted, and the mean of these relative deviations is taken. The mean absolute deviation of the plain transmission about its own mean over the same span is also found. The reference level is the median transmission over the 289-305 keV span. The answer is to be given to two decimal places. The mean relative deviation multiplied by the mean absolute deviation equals 0.04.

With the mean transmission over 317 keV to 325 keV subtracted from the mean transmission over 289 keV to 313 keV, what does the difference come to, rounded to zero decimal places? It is 5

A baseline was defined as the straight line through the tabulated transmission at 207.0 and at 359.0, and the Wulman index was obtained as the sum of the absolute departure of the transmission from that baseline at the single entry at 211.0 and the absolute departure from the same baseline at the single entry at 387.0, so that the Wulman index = 2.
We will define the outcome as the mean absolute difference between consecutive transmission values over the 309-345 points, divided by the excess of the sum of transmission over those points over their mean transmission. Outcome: 0.0087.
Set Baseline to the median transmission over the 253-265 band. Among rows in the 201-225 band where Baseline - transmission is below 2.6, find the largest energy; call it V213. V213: 223.0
